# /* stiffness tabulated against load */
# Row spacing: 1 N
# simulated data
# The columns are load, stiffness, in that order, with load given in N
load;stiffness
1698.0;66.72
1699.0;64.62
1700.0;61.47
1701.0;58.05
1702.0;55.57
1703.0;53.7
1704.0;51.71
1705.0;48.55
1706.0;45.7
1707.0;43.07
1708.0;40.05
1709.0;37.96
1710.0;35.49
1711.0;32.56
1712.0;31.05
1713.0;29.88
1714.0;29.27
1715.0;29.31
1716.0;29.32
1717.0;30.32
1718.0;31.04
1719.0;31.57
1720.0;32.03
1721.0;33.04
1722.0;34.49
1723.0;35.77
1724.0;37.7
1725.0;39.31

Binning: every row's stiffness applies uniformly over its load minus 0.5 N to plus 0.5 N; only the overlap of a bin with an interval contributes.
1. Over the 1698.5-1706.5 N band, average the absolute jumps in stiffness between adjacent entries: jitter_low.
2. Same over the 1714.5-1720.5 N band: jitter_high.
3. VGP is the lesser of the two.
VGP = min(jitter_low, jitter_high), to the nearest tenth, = 0.5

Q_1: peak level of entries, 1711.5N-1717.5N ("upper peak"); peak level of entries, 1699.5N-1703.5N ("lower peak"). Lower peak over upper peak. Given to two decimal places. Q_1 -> 1.98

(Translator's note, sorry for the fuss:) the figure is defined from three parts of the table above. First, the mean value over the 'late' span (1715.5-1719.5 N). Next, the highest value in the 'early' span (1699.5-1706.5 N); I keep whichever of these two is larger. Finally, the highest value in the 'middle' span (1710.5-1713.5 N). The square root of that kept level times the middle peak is 44.7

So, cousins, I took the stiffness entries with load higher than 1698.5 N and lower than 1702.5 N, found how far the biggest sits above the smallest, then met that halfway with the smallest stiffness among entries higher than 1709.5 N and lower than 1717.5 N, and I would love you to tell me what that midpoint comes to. 19.2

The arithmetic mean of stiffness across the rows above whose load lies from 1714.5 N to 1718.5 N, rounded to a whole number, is 30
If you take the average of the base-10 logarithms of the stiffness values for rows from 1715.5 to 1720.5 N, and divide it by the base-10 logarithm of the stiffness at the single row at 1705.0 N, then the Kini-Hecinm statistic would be 0.88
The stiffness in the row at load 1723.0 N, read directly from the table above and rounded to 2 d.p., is 35.77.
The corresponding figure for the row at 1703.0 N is 53.70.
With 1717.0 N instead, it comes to 30.32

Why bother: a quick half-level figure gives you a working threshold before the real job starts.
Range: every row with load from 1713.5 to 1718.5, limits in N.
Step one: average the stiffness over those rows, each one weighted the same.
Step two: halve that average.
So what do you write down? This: 14.9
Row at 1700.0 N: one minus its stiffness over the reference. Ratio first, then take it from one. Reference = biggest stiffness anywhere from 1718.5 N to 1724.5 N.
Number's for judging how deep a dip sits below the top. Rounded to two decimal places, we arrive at -0.63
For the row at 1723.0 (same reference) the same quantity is 0.05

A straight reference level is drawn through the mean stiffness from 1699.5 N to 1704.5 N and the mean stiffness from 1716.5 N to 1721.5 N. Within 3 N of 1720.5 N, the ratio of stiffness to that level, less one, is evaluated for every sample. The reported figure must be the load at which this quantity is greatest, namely 1723.0 N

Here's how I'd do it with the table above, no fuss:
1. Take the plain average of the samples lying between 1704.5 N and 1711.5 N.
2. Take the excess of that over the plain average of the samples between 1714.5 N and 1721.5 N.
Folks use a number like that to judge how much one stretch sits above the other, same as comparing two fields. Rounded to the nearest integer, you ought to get 10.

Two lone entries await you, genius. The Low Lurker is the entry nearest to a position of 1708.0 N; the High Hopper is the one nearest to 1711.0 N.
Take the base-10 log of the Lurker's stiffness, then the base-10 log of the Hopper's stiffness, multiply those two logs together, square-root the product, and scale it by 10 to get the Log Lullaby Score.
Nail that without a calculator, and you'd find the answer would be 15.6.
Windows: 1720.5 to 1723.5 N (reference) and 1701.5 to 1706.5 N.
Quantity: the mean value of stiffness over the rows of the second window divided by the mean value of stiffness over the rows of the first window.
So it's 1.48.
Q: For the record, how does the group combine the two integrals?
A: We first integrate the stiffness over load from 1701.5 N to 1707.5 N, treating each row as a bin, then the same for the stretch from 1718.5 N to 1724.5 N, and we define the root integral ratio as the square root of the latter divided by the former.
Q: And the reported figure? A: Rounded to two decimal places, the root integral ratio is 0.83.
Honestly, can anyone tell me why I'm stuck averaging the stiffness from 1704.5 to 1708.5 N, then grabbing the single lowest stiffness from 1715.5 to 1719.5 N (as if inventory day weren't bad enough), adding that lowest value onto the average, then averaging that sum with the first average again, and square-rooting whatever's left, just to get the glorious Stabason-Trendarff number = 7.7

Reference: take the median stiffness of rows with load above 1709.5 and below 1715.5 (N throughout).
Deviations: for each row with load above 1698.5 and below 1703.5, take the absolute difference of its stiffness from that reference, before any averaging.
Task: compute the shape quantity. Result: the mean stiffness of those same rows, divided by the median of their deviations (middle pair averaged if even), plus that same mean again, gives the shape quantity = 61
